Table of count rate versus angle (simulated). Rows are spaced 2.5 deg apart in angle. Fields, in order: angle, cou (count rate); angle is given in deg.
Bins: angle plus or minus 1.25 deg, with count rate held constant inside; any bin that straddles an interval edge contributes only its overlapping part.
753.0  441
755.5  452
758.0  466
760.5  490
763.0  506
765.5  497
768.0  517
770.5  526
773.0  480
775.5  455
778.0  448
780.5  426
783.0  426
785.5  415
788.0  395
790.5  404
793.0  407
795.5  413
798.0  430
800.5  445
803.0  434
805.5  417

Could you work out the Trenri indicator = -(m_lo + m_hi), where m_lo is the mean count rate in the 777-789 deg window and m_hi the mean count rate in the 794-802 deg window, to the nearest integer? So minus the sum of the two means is -851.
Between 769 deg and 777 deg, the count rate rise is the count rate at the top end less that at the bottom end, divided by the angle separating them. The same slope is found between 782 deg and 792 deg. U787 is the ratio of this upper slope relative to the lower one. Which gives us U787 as 0.21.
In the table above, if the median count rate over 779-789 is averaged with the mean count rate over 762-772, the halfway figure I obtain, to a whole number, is 466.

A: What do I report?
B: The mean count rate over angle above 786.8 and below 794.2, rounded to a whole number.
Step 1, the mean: 402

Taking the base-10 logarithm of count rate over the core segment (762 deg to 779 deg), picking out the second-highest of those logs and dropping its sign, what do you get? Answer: 2.71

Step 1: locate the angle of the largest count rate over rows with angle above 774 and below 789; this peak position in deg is 775.5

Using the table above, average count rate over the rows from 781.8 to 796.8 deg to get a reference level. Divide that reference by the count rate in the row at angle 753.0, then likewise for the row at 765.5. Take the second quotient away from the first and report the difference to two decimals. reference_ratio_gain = 0.10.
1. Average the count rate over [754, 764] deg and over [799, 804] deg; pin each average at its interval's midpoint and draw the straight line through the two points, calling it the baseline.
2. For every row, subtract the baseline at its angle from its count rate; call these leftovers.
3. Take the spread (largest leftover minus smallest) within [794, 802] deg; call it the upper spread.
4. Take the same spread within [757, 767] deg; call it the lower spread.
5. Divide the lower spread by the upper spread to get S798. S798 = 1.2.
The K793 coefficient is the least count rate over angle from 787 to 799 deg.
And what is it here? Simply 395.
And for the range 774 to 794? 395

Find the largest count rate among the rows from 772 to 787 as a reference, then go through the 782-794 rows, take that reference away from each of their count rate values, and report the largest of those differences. -54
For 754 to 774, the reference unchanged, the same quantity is 46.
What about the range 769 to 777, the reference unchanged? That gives 46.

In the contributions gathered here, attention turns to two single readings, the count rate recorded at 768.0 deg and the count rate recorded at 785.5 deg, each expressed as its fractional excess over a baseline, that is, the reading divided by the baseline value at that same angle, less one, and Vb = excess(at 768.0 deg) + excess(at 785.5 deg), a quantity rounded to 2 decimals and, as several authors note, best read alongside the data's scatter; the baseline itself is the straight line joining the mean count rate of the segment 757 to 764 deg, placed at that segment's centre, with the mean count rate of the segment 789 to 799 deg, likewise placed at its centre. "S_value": 0.06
